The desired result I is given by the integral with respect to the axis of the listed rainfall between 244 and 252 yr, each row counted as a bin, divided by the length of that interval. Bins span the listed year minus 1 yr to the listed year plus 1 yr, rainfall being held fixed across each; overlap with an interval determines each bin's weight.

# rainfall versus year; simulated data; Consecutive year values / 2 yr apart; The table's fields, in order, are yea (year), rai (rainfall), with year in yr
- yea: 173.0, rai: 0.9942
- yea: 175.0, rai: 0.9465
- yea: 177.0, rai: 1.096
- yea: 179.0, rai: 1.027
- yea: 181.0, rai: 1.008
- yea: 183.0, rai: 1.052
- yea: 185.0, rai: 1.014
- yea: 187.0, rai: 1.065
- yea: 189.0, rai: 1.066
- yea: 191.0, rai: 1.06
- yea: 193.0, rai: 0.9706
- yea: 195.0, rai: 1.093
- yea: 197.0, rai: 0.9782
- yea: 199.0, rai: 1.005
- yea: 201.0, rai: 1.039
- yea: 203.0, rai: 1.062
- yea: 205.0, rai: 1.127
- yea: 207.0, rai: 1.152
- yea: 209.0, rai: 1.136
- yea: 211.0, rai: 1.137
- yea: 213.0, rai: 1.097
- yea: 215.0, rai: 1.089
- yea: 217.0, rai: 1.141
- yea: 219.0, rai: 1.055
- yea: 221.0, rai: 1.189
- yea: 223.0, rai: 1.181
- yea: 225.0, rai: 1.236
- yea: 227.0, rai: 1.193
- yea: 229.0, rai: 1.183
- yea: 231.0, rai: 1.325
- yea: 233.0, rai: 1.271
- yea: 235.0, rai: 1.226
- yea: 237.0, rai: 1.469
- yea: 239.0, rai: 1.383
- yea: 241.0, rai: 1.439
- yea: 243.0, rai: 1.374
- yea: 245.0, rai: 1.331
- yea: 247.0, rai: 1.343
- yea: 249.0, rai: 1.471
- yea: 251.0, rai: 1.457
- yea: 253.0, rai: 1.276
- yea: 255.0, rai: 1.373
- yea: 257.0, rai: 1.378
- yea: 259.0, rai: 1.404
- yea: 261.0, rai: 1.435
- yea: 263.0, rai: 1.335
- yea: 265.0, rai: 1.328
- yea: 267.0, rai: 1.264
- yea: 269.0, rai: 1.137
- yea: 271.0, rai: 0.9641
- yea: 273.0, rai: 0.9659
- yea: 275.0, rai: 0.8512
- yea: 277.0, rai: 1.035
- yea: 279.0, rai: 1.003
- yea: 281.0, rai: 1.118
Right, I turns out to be 1.4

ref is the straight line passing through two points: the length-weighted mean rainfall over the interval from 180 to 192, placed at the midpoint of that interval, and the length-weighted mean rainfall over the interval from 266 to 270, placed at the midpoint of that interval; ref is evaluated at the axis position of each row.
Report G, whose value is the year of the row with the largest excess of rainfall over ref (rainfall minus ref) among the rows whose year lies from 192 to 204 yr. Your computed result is 195.0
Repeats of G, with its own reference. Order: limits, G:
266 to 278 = 267.0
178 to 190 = 187.0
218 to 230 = 225.0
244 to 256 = 249.0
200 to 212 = 207.0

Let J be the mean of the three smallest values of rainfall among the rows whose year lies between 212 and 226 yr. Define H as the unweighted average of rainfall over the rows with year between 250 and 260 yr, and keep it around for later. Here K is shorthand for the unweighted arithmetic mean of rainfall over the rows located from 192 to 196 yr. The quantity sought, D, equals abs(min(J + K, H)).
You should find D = 1.38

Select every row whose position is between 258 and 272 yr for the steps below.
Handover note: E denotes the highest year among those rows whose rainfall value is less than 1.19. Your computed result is 271.0 yr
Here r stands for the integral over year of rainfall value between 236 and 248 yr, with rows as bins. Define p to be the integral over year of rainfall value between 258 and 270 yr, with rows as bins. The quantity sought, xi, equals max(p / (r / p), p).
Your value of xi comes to 15.8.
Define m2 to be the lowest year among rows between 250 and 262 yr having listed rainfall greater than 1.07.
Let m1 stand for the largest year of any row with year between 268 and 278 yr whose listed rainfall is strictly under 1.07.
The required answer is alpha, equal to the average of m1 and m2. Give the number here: 264 yr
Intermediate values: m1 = 277.0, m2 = 251.0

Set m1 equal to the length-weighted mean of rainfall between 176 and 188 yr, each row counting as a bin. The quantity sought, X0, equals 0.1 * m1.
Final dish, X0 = 0.104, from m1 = 1.04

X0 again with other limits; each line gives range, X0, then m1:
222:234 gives 0.123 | 1.23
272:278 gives 0.095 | 0.95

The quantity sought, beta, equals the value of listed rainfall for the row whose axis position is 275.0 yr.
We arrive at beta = 0.8512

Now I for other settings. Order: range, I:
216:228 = 1.2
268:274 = 1.0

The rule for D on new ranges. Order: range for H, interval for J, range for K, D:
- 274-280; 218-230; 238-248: 0.96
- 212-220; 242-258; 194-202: 1.10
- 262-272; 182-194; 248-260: 1.21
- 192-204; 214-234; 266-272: 1.02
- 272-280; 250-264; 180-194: 0.96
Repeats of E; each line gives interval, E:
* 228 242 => 229.0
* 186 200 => 199.0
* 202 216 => 215.0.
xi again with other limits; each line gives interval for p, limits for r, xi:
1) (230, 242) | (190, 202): 21.4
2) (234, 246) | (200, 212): 20.3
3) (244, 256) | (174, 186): 22.2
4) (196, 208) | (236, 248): 12.7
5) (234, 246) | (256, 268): 16.6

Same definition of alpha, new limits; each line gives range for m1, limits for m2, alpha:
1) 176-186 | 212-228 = 199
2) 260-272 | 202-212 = 238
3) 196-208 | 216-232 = 210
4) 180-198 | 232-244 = 215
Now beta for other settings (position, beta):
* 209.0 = 1.136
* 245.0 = 1.331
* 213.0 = 1.097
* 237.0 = 1.469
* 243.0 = 1.374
